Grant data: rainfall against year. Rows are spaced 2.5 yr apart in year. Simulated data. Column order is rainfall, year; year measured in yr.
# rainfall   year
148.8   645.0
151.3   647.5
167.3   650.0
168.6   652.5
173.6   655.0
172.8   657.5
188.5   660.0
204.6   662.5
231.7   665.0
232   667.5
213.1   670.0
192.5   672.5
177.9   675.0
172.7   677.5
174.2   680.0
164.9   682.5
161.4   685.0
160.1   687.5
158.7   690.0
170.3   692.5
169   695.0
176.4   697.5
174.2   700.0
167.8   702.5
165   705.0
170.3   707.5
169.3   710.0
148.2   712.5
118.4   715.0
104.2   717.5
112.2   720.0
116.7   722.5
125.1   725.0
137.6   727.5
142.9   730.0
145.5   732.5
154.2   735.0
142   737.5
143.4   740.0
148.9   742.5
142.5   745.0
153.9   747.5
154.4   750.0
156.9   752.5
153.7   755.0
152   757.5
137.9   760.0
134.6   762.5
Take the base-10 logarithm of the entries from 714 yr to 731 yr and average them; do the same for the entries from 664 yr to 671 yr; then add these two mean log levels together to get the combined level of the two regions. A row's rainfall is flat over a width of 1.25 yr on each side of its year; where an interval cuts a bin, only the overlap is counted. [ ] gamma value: 4.44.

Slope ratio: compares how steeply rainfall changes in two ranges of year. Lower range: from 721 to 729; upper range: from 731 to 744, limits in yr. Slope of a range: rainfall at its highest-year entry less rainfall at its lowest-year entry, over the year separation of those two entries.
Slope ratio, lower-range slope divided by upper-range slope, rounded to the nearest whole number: 12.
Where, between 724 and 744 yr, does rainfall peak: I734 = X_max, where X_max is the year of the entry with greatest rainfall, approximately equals 735.0 yr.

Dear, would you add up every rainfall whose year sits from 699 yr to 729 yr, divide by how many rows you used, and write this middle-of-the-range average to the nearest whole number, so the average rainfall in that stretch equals 142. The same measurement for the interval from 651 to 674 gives 197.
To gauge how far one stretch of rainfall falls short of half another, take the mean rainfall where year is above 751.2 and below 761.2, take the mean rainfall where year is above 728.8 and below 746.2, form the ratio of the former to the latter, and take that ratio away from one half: -0.53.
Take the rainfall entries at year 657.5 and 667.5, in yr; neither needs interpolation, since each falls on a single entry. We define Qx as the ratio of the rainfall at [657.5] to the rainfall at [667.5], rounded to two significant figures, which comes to 0.74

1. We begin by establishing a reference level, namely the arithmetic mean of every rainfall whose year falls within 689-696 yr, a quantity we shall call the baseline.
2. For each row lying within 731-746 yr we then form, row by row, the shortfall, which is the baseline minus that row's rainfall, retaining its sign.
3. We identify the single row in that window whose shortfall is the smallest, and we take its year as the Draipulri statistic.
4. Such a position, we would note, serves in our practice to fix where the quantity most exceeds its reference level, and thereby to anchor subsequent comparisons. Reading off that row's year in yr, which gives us 735.0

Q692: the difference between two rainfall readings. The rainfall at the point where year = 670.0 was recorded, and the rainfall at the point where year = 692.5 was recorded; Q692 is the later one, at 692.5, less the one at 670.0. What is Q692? -43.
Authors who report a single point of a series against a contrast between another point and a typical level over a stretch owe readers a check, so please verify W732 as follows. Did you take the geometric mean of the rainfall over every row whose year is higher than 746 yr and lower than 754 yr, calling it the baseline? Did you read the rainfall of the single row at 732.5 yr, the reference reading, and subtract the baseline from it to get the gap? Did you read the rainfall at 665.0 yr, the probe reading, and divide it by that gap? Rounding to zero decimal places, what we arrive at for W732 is -24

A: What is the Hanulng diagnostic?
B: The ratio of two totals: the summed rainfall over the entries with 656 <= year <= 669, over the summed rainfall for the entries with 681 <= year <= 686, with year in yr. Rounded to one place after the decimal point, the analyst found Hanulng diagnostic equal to 3.2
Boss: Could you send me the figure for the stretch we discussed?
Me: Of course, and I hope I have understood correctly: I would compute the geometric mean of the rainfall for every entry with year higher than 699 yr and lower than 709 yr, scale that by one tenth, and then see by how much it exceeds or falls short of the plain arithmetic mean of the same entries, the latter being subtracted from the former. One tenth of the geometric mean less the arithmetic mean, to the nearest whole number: -152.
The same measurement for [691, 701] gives -155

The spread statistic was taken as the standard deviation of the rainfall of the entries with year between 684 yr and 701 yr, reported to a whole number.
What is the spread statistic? 7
